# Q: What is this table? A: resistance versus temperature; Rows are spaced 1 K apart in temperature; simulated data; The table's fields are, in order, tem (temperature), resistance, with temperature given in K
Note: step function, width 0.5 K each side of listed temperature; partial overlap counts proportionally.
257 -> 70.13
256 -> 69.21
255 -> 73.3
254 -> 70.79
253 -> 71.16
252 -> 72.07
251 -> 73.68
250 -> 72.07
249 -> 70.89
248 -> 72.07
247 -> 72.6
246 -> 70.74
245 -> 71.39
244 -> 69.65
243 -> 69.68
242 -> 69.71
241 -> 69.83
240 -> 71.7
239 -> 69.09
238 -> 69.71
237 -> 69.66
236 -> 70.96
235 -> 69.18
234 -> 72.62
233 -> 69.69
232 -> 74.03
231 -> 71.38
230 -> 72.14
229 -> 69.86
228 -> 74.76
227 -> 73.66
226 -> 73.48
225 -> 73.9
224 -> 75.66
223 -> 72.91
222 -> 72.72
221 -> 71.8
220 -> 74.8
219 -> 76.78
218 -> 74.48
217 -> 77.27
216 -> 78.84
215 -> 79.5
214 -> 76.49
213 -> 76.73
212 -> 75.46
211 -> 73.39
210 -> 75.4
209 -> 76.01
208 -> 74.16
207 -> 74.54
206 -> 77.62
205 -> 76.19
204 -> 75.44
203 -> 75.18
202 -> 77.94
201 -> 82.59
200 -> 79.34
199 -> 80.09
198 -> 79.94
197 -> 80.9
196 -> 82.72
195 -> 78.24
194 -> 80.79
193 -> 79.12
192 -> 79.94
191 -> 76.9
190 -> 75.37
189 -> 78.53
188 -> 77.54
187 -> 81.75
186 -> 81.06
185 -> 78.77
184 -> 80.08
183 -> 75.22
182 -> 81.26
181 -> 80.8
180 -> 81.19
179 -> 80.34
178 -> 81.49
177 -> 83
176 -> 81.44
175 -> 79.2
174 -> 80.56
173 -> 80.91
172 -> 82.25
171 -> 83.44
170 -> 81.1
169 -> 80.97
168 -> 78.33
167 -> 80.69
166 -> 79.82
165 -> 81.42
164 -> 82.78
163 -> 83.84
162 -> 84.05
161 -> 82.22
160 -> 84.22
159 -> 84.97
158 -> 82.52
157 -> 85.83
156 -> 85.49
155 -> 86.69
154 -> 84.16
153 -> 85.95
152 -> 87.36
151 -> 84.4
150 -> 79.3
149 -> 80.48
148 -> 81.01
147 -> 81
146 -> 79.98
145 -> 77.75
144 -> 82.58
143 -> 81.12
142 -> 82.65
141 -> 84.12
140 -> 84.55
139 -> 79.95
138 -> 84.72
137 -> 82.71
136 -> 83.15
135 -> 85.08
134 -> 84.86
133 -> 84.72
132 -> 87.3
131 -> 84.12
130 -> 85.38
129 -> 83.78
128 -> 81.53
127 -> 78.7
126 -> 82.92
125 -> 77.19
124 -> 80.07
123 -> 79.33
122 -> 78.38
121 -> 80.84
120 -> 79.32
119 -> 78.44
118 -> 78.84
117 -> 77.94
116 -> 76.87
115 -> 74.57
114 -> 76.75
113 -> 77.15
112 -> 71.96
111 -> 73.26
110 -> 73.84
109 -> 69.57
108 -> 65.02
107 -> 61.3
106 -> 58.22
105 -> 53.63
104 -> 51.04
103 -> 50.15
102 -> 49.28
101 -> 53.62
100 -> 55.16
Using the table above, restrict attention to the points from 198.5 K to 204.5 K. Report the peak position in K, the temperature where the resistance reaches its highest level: 201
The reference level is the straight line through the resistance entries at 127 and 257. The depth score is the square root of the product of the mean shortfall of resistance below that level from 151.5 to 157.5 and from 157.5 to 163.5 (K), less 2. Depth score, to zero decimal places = 6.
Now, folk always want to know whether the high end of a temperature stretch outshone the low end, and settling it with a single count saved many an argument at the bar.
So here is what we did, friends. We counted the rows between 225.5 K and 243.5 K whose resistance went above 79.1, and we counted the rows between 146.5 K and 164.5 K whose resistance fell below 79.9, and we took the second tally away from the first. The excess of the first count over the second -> -1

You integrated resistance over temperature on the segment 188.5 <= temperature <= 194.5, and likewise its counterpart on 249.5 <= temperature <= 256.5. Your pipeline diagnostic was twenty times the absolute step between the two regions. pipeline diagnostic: 633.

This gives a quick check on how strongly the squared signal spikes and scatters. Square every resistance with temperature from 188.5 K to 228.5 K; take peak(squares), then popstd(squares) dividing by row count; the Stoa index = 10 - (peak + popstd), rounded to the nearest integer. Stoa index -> -7254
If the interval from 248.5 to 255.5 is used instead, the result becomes -5572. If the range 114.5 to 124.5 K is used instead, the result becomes -6784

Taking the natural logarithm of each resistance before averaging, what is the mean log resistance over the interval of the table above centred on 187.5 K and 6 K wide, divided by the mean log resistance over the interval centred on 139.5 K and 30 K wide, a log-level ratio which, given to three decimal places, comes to 0.989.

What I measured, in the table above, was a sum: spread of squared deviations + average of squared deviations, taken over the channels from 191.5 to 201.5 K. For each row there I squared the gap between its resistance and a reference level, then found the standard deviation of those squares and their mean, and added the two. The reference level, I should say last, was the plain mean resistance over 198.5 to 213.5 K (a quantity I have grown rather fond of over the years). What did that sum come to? 27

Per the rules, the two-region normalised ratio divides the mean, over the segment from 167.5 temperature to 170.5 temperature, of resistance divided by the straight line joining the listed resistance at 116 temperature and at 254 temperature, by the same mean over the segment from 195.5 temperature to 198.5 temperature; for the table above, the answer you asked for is 0.97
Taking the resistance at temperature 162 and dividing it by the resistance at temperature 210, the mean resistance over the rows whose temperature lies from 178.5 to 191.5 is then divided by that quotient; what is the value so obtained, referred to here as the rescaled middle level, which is 71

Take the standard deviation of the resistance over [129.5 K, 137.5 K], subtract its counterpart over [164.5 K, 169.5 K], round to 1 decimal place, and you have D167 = 0.2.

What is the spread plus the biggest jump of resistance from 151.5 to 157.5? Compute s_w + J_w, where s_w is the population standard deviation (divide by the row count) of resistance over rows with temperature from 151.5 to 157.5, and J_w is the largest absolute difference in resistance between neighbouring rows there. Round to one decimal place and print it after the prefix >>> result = 3.5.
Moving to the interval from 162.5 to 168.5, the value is 4.2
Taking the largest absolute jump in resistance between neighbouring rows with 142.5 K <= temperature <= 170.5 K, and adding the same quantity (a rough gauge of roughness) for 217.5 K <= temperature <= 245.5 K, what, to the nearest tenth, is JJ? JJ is 10.0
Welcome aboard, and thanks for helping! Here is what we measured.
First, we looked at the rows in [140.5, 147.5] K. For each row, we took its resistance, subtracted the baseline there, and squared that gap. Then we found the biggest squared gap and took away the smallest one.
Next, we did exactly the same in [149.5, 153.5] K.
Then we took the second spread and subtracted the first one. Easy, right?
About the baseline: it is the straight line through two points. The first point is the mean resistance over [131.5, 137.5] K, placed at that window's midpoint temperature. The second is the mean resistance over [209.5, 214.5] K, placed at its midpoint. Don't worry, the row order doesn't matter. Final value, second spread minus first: -12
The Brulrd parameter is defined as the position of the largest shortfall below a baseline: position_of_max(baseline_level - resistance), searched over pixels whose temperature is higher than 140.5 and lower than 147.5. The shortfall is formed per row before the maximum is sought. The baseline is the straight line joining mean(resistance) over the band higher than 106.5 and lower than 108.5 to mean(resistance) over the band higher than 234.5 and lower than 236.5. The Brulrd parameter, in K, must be 145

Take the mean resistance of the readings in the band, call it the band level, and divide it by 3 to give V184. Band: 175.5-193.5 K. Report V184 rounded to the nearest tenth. 26.6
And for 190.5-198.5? 26.6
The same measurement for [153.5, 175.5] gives 27.5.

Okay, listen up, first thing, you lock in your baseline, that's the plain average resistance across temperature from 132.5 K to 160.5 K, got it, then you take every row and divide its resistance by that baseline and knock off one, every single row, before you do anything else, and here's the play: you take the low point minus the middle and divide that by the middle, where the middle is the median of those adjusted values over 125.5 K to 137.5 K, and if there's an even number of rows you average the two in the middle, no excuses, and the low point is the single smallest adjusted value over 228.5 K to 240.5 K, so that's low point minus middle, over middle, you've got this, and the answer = -22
